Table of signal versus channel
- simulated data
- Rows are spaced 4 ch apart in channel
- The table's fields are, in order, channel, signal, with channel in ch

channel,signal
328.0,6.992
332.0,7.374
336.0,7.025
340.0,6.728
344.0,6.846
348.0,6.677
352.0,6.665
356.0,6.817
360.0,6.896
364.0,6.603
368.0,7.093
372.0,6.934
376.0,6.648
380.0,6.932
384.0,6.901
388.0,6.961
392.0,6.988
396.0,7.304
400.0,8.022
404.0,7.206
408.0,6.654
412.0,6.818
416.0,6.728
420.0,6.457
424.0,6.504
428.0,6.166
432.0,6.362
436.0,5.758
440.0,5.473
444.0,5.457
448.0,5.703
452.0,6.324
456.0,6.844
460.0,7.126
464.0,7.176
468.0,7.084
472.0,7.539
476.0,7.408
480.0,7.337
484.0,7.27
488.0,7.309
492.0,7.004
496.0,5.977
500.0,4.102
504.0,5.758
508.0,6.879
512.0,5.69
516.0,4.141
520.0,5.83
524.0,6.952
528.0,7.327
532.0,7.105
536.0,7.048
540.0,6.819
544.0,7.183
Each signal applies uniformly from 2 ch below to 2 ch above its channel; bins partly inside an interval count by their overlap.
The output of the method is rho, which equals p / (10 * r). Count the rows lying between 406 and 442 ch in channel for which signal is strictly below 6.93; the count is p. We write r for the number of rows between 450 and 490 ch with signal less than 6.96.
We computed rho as 0.450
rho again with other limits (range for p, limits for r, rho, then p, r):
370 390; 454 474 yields 0.200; 2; 1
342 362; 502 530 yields 0.083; 5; 6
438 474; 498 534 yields 0.071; 5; 7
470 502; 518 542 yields 0.067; 2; 3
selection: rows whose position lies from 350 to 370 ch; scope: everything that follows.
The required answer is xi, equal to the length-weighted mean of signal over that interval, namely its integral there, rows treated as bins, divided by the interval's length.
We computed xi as 6.8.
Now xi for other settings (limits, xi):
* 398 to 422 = 7.0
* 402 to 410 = 6.9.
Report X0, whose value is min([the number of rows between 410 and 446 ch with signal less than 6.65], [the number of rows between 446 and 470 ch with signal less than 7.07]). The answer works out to 3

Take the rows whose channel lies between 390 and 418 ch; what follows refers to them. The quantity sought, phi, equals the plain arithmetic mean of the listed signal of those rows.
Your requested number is 7.1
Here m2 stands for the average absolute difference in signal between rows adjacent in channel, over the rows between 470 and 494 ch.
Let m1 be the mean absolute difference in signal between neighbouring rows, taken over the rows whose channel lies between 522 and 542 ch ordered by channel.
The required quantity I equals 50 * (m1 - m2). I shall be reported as 5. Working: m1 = 0.22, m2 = 0.12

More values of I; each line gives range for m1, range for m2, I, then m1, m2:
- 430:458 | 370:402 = 7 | 0.38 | 0.25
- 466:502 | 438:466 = 10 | 0.50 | 0.29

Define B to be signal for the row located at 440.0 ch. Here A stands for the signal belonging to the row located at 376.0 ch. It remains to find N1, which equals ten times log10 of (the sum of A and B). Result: 10.84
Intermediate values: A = 6.648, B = 5.473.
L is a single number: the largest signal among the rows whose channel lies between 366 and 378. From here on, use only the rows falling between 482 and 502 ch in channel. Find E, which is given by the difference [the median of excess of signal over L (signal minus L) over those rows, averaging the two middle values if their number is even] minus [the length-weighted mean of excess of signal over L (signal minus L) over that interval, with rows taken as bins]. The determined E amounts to 0.67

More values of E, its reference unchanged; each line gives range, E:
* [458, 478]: -0.09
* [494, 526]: 0.13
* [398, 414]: -0.16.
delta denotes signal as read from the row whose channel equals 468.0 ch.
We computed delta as 7.084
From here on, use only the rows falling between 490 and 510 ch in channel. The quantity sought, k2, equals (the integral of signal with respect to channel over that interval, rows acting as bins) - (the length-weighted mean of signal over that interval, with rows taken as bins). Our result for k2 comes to 113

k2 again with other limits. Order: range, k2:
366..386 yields 131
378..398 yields 133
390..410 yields 137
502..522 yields 108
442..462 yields 120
